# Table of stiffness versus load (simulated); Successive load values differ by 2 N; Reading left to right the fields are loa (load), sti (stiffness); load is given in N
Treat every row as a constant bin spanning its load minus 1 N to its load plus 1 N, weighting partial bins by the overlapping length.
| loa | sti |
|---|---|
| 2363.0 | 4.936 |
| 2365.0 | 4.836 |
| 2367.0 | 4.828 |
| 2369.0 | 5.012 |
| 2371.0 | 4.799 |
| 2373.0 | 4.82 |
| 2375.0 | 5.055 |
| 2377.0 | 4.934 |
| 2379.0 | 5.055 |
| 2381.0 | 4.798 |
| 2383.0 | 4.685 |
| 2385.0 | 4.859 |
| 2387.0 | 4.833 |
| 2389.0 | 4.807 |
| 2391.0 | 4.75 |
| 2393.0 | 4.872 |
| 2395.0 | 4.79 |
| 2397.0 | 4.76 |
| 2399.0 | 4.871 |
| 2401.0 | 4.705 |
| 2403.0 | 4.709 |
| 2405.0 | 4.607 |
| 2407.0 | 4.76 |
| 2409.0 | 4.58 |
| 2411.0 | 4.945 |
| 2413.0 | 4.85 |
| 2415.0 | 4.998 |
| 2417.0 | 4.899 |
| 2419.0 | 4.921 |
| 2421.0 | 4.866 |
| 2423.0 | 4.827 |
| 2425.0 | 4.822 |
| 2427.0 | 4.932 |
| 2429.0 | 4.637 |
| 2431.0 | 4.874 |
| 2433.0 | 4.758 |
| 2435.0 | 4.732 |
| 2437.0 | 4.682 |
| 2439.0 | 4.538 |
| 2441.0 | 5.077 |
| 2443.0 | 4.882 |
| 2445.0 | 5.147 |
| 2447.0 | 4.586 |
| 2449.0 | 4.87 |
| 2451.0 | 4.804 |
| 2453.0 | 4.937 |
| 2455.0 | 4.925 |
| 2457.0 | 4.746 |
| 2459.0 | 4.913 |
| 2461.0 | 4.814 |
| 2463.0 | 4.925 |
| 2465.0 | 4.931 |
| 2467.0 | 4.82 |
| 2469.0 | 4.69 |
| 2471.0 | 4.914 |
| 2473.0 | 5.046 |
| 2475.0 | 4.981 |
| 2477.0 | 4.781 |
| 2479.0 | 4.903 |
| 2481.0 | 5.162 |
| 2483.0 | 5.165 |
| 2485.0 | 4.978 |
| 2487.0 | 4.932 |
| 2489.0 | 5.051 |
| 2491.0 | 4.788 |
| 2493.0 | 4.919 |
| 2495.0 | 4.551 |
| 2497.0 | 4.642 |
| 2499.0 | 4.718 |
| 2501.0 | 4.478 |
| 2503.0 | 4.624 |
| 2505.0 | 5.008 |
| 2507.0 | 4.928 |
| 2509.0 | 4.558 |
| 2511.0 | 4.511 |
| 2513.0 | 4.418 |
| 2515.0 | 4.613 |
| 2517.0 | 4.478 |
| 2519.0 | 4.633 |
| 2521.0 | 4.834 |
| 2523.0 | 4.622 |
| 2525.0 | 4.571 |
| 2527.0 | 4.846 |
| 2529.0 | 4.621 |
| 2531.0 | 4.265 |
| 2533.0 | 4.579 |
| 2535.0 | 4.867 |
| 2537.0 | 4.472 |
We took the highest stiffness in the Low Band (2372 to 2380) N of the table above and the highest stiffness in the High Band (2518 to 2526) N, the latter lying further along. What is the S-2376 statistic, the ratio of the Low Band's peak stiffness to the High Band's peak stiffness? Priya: 1.05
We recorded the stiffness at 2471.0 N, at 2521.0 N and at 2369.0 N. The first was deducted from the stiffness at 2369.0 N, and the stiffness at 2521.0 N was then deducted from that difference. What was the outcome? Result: -4.74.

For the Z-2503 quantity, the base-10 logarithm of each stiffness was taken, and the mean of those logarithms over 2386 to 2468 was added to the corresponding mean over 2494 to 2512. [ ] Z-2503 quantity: 1.352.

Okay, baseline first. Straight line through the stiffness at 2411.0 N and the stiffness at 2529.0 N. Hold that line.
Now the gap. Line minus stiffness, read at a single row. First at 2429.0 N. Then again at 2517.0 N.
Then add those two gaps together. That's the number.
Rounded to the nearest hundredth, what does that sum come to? 0.43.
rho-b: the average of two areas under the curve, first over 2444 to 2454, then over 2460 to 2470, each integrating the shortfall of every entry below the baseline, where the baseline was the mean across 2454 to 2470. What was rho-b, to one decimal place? -0.1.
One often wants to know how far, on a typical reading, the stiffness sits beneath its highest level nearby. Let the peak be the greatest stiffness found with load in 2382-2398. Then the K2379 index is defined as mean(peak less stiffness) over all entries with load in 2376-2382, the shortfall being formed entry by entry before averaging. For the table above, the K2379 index -0.1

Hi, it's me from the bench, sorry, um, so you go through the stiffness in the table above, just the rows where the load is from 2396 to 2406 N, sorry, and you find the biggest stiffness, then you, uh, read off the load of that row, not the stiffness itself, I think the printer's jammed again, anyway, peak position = 2399.0 N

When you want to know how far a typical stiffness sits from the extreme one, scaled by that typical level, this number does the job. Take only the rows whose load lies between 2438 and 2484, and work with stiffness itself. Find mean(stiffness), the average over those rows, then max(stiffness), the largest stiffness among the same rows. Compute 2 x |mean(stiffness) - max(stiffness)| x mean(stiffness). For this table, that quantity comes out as 2.65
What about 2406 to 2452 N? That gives 3.10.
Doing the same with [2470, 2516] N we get 3.40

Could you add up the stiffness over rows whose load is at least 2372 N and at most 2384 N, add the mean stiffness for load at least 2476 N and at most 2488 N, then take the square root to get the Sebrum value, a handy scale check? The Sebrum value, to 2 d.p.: 5.86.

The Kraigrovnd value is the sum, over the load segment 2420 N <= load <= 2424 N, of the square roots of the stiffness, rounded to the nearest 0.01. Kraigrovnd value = 4.40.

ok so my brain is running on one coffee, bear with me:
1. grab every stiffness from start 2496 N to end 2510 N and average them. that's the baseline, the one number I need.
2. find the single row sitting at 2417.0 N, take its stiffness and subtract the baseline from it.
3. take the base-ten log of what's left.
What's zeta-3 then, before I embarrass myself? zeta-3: -0.72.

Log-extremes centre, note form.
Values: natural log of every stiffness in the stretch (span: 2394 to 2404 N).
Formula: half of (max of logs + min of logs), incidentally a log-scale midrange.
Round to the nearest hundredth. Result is 1.57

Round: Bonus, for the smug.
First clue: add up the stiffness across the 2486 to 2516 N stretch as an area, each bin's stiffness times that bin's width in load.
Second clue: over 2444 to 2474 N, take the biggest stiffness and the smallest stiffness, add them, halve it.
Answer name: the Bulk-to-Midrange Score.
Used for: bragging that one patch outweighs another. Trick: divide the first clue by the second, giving 29.1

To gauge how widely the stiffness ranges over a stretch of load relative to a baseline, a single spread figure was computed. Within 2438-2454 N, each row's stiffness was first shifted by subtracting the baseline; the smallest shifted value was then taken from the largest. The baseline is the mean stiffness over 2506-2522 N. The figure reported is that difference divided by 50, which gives 0.012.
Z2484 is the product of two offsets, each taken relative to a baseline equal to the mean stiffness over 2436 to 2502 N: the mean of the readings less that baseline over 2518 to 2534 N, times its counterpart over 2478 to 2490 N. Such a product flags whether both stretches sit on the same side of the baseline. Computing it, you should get -0.041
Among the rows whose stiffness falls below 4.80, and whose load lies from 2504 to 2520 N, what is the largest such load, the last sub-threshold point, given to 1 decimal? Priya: 2519.0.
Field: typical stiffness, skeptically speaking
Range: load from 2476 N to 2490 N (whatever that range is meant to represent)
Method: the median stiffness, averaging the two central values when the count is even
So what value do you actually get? 4.98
